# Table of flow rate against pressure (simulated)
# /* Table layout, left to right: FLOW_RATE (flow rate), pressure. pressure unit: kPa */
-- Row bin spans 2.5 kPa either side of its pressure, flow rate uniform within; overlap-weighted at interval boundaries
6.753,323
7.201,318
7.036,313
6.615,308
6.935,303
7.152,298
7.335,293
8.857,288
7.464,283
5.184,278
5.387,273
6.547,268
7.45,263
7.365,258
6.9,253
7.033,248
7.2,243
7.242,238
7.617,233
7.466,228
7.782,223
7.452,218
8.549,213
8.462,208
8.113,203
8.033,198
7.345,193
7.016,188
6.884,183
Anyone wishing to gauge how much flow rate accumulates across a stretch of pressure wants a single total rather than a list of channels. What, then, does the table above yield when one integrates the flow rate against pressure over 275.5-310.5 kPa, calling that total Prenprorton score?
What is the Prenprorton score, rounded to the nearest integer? 248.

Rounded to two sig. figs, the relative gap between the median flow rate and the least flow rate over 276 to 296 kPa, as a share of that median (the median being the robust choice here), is 0.30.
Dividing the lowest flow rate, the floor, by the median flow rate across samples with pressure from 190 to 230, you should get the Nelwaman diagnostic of 0.929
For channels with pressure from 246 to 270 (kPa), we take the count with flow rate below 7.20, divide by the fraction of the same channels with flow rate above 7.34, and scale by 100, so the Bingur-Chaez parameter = 750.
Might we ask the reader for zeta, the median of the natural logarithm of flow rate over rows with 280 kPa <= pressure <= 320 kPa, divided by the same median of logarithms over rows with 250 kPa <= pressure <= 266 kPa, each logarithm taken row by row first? 0.99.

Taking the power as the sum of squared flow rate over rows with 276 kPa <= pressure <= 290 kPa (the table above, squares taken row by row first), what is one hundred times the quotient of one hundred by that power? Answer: 62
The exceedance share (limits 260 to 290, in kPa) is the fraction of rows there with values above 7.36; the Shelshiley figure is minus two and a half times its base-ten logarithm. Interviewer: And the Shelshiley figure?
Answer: 0.8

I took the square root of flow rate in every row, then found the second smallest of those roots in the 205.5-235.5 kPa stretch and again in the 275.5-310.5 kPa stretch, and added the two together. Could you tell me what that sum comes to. 5.30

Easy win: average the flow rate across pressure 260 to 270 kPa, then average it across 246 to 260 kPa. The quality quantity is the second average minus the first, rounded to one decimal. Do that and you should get 0.1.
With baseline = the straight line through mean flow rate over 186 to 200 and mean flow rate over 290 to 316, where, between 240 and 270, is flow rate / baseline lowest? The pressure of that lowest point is 268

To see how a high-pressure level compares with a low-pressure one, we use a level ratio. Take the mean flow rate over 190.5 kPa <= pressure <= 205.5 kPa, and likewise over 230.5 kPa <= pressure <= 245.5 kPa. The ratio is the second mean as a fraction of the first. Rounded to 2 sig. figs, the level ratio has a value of 0.94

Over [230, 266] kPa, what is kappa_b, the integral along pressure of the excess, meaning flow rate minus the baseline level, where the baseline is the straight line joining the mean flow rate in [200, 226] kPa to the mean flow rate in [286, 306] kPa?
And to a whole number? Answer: -21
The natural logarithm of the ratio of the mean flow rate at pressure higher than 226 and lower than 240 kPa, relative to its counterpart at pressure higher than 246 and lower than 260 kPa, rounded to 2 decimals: 0.05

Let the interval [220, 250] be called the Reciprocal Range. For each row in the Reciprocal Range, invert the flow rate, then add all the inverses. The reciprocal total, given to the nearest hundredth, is 0.81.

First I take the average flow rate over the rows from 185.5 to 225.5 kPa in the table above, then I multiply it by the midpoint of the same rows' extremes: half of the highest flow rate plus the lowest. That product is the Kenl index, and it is 61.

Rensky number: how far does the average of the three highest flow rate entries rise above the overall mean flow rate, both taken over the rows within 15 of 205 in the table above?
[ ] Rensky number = 0.4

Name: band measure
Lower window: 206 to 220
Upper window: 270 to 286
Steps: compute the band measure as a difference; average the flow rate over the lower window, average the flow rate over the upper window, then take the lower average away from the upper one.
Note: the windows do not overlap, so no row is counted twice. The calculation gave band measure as -2.1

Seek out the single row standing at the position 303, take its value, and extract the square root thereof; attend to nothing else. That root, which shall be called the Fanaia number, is 2.63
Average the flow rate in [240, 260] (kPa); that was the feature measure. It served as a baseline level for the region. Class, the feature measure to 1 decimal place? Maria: 7.1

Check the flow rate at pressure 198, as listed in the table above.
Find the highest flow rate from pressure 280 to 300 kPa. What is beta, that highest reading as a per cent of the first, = 110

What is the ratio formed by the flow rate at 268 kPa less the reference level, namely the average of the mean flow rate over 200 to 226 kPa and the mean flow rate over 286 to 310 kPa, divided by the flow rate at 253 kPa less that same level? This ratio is 1.4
